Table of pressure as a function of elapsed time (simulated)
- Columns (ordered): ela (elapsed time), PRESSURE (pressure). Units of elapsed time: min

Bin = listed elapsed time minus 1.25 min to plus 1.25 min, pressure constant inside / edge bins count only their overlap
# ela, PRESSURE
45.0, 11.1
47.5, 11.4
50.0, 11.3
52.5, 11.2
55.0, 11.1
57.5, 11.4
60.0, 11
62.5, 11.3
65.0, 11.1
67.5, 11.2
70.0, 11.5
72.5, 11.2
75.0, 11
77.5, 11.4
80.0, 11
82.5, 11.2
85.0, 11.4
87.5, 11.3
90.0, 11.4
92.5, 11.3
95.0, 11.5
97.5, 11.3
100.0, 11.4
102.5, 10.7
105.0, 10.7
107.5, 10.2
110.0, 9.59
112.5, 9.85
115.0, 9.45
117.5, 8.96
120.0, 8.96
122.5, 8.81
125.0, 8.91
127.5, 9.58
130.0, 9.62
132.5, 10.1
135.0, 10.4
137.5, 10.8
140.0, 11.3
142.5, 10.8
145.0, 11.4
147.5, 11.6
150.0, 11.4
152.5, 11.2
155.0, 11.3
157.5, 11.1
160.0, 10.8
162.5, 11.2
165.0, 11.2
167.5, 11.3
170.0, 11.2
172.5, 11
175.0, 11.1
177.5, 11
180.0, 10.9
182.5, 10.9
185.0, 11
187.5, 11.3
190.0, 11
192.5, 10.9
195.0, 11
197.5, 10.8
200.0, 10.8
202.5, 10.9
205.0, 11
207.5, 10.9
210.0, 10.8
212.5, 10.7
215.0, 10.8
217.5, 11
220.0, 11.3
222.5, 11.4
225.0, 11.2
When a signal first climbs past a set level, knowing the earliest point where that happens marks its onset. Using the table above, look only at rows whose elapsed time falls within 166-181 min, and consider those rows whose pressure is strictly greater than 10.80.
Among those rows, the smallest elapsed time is 167.5 min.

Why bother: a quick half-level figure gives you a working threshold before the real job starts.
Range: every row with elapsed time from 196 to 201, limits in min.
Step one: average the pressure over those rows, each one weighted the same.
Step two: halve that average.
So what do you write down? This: 5.40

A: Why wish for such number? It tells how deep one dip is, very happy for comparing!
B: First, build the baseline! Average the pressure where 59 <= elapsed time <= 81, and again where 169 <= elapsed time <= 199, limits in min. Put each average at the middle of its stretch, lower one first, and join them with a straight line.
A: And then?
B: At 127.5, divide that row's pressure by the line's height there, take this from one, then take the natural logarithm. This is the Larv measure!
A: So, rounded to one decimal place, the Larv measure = -2.0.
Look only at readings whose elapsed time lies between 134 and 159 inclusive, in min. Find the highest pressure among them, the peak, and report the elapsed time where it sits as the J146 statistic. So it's 147.5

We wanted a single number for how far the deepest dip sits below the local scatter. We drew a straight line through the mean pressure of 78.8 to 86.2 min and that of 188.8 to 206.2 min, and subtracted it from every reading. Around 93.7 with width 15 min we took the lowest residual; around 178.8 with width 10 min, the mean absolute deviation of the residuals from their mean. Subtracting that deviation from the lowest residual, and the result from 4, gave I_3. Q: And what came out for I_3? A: 4.0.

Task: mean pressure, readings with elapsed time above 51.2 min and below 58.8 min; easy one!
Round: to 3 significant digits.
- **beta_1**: 11.2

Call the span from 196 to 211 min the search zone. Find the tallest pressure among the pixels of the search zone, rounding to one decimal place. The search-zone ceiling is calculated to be 11.0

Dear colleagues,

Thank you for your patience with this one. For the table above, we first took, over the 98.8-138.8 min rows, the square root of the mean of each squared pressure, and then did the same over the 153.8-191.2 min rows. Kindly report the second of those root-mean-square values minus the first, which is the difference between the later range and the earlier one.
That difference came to 1.2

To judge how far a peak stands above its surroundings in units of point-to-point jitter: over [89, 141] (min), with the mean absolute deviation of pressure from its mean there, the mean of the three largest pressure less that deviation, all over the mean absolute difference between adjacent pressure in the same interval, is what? 34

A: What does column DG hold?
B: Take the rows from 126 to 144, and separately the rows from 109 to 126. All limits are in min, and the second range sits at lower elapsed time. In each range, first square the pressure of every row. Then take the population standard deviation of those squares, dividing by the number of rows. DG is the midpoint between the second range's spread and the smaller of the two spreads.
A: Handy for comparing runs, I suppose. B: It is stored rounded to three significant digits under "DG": 6.99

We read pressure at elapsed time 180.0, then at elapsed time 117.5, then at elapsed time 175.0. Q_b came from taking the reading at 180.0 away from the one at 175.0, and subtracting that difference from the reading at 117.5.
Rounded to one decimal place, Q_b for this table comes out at 8.8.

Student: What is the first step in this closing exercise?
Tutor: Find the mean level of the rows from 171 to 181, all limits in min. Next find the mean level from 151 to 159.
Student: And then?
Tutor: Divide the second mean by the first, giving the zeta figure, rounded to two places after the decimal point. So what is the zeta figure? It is 1.02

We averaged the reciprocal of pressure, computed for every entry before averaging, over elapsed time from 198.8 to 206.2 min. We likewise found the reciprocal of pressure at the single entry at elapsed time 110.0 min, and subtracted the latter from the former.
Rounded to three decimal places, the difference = -0.013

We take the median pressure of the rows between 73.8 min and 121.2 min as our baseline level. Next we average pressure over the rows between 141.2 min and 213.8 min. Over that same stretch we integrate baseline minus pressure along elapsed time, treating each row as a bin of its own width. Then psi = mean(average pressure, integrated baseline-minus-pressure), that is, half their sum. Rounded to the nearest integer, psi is 4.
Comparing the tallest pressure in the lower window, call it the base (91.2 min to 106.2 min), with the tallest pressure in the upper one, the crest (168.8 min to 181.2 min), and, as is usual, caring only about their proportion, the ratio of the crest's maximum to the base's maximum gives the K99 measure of 0.97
